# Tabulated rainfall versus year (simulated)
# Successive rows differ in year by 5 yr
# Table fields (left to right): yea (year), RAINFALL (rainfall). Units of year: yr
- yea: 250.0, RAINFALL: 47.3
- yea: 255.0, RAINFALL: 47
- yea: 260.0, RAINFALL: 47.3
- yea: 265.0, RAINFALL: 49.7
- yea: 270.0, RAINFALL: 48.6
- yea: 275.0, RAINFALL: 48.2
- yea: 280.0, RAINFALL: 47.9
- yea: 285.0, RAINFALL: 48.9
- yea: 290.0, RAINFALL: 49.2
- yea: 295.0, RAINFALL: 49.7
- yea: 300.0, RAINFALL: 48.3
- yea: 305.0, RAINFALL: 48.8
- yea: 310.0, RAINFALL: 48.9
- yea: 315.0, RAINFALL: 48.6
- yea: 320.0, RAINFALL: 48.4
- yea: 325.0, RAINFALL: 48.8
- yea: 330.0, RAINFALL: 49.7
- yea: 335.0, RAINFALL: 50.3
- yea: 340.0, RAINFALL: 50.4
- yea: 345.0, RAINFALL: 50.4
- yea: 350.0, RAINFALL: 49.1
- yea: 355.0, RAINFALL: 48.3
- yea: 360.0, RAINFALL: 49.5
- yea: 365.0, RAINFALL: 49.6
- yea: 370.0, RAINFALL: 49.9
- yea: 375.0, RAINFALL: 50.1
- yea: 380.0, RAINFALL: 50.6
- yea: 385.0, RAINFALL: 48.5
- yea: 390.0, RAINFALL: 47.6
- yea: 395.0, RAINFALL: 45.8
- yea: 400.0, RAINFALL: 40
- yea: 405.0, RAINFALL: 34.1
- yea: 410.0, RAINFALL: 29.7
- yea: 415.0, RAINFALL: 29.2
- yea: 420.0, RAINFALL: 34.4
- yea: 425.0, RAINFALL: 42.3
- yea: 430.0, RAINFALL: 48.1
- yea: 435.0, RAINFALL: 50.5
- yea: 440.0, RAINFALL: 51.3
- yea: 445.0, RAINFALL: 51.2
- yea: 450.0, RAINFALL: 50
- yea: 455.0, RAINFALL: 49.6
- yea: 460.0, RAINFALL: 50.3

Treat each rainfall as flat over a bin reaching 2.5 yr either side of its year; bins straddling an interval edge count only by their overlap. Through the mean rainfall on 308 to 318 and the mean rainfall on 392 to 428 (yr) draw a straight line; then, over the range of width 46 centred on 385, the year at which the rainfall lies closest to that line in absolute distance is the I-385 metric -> 400.0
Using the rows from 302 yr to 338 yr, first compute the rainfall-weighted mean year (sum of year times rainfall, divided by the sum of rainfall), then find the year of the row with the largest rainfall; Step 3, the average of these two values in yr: 327.5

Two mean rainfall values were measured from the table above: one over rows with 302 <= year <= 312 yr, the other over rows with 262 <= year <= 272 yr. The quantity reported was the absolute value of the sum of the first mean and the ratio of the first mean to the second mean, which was 50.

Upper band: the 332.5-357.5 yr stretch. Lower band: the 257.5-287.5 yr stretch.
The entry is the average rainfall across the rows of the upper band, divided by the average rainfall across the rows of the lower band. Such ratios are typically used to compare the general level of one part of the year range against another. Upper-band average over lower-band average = 1.03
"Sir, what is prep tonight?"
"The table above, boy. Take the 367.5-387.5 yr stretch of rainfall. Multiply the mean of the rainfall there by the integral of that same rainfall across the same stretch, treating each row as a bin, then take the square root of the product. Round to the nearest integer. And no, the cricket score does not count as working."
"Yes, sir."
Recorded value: 223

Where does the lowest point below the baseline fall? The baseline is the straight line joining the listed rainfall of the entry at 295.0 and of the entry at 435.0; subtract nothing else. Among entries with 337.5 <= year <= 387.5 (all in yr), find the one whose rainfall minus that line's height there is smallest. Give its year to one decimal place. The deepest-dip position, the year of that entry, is 355.0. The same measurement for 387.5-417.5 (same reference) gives 415.0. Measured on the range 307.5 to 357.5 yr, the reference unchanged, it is 355.0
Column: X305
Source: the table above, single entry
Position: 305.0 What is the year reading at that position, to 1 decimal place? 48.8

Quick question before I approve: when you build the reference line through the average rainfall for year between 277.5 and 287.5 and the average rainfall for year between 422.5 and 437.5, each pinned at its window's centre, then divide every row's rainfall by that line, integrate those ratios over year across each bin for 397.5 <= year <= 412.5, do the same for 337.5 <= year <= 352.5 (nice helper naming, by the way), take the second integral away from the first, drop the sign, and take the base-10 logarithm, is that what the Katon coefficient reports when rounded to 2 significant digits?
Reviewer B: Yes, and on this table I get 0.67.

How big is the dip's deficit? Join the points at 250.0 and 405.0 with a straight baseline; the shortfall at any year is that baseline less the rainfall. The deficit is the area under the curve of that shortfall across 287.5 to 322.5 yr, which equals -218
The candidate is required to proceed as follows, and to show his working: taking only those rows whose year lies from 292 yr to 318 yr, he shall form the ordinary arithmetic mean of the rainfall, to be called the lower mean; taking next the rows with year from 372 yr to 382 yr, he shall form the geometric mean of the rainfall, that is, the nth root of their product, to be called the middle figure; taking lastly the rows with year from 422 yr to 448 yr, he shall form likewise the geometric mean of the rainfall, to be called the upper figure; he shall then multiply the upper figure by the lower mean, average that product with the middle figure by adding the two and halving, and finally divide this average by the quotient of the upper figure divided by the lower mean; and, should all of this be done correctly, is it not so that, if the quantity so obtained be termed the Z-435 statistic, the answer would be 1219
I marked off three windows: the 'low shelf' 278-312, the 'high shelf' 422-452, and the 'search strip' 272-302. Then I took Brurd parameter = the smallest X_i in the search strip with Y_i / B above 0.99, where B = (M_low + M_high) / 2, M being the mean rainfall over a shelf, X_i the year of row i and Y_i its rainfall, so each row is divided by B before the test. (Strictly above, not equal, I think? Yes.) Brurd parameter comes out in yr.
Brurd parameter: 285.0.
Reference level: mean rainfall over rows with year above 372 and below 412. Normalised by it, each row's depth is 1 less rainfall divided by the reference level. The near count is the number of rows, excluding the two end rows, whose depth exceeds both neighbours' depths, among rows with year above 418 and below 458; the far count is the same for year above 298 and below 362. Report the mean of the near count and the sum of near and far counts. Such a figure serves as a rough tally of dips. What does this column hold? 1.0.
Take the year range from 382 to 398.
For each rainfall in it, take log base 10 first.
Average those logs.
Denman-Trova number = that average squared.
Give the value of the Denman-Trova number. 2.80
